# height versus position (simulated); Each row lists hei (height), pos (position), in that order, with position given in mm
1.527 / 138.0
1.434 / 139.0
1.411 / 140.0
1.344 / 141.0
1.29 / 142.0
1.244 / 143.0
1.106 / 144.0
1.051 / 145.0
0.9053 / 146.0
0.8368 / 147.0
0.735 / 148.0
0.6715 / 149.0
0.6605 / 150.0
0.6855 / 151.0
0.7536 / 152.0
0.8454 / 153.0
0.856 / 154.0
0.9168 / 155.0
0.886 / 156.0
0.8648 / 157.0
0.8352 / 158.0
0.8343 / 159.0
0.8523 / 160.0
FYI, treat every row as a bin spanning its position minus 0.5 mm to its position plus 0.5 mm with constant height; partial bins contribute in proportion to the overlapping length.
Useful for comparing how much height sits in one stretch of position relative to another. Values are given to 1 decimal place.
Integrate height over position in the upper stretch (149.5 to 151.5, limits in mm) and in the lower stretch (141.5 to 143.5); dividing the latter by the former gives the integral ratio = 1.9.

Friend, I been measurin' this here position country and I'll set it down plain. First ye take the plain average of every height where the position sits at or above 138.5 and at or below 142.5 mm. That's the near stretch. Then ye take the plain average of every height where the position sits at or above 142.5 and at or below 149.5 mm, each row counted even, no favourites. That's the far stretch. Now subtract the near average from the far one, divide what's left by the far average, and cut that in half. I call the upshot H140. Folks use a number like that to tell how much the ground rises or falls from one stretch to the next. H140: -0.2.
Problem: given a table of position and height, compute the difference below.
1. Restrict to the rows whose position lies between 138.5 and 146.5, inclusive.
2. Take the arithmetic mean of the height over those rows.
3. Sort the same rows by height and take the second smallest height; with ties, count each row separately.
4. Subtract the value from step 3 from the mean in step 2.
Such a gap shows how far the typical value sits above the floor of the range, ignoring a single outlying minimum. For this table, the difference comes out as 0.17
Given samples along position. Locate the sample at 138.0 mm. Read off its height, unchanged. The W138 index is 1.527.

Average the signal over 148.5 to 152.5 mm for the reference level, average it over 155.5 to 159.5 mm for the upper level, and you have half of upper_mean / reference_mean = 0.62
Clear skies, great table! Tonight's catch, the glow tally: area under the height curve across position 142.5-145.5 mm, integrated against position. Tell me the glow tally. 3.4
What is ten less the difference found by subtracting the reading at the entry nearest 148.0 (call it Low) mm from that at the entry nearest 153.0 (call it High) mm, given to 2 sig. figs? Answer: 9.9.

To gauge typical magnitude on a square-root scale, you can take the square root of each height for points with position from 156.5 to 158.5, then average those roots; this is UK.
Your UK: 0.92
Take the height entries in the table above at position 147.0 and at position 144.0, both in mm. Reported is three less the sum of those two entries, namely 1.1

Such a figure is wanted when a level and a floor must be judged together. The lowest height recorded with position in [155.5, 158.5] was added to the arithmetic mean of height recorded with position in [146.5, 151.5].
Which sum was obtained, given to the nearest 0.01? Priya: 1.55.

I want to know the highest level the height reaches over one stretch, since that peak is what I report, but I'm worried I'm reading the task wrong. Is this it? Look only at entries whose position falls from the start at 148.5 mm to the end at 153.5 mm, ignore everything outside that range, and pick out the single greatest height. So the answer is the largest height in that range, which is 0.8454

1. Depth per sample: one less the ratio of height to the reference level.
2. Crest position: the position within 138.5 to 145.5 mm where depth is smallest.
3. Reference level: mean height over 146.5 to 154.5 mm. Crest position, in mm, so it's 139.0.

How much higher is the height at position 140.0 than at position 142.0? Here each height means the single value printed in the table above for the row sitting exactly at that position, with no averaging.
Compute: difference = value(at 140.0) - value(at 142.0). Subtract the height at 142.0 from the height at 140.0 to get 0.12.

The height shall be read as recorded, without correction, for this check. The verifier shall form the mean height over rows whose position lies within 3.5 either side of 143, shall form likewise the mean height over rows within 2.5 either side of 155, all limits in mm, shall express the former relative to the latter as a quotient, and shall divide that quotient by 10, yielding 0.137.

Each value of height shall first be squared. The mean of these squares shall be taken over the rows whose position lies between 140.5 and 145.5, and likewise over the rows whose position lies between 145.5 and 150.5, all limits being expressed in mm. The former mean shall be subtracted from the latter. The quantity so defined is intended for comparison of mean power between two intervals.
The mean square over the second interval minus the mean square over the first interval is -0.88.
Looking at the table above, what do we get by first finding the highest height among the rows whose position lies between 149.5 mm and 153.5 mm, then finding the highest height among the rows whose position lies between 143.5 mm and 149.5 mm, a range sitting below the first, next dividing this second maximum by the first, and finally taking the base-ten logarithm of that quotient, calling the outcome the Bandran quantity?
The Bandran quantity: 0.12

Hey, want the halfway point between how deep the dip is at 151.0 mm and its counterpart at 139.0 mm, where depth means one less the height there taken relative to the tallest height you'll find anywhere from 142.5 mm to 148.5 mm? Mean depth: 0.15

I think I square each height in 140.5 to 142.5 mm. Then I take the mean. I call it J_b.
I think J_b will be 1.7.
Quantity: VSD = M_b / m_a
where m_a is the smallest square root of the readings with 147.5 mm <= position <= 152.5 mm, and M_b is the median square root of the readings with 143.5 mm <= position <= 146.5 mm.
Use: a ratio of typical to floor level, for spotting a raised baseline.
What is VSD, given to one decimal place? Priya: 1.3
